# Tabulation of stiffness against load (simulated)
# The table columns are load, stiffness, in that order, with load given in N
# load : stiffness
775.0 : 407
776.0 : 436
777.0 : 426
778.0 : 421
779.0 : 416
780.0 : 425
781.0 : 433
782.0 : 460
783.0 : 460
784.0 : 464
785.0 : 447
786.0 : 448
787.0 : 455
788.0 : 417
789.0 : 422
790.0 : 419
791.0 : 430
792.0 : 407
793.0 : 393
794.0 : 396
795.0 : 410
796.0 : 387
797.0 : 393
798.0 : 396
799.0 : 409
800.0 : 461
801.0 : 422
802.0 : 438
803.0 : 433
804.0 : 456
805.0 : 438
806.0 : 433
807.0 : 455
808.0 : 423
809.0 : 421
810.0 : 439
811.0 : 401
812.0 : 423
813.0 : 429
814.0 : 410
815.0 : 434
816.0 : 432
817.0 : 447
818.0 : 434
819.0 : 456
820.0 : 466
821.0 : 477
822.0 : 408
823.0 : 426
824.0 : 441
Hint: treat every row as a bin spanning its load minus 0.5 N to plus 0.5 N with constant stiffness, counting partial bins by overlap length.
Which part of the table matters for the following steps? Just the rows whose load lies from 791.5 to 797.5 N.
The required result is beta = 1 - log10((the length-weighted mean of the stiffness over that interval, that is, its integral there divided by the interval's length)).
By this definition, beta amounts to -1.60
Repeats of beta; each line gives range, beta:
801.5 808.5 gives -1.64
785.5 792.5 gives -1.63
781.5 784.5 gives -1.66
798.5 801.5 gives -1.63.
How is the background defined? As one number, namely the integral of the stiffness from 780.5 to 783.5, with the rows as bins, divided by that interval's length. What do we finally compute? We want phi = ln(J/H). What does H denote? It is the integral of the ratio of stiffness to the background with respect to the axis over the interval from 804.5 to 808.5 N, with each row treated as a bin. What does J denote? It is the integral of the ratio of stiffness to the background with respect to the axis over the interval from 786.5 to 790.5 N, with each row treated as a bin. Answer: -0.021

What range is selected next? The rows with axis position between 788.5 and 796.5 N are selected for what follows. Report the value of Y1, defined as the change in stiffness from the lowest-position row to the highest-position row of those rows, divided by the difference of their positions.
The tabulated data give -5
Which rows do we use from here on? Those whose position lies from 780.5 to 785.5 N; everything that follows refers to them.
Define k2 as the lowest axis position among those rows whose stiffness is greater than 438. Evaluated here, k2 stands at 782.0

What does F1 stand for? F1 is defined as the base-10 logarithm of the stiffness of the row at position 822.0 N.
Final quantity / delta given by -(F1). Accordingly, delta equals -2.61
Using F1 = 2.61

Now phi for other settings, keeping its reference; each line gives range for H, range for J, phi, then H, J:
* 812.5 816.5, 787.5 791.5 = -0.010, 3.78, 3.74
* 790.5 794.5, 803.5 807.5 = 0.092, 3.61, 3.95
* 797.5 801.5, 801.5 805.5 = 0.045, 3.74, 3.91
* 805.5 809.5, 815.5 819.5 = 0.021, 3.84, 3.92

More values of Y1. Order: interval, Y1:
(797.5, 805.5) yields 6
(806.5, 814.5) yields -6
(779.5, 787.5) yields 4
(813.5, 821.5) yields 10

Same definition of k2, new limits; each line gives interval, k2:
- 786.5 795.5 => 787.0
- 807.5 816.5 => 810.0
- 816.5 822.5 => 817.0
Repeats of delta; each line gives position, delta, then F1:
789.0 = -2.63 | 2.63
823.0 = -2.63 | 2.63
